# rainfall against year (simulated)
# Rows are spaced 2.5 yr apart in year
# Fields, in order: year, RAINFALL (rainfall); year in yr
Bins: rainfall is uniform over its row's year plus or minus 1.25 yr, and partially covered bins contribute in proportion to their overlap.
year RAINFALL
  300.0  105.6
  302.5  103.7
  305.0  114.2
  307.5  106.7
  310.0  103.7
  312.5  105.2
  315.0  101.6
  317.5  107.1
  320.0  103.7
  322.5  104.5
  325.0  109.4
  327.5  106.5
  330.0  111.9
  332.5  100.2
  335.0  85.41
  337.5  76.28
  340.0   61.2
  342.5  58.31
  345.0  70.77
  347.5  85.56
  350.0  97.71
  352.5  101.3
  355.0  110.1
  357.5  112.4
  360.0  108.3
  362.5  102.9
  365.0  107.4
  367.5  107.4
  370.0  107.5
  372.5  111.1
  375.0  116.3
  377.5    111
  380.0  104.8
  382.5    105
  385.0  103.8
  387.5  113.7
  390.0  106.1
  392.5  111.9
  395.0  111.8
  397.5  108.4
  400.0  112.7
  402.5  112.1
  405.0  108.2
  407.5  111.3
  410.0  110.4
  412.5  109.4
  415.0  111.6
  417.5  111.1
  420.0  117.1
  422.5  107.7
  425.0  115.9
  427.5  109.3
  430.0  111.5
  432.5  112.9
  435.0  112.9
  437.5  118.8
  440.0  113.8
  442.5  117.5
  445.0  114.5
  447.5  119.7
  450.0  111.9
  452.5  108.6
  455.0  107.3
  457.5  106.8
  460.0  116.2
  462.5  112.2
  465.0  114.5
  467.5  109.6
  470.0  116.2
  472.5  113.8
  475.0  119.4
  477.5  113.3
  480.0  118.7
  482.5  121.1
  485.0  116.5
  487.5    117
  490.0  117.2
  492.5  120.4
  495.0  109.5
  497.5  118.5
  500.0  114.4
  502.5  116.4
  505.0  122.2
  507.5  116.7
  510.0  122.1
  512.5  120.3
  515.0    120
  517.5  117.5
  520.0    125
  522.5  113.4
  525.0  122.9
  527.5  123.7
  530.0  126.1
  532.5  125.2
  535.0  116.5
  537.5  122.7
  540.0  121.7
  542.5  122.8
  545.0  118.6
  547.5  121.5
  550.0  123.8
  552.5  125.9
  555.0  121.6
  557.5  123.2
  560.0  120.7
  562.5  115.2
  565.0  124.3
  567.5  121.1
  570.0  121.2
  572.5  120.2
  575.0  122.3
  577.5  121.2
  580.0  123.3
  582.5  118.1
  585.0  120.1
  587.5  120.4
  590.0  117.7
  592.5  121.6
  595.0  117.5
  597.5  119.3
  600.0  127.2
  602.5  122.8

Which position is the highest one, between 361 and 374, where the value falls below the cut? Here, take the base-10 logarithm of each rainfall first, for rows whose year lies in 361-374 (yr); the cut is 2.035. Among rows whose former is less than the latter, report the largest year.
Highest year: 370.0 yr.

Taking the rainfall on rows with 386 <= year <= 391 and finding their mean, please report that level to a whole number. 110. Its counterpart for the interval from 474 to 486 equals 118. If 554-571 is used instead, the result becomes 121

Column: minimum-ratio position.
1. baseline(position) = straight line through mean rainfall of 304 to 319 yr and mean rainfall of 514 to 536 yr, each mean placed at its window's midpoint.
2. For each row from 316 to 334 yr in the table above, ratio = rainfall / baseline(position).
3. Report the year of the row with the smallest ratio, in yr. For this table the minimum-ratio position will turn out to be 332.5 yr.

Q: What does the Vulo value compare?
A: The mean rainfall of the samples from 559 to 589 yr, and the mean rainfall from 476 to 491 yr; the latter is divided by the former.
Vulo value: 0.97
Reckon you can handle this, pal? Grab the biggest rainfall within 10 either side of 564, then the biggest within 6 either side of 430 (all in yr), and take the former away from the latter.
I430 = -8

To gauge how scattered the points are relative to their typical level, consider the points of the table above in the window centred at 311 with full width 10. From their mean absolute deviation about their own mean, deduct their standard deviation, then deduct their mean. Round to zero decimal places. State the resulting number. -105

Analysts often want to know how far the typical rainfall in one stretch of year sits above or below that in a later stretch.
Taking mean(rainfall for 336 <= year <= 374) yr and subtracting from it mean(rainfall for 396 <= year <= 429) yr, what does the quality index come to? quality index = -17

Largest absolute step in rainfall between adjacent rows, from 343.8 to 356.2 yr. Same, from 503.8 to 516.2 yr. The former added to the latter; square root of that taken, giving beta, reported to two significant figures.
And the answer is 4.5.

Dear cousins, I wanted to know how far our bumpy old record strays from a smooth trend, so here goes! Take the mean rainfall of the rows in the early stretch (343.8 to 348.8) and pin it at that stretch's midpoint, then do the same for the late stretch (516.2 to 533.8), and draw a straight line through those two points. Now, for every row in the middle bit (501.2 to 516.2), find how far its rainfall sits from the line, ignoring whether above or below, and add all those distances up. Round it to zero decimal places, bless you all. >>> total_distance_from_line 12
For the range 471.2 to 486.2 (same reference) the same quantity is 39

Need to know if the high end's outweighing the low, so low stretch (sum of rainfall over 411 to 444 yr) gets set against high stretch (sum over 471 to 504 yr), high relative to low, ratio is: 1.03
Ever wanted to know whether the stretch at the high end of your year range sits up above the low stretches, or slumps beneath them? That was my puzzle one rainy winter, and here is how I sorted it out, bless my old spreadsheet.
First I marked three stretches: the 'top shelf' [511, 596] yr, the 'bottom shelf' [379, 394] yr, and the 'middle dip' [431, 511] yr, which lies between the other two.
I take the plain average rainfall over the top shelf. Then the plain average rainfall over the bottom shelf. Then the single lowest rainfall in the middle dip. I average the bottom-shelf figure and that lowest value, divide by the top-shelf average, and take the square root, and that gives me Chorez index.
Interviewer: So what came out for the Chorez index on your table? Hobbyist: 0.941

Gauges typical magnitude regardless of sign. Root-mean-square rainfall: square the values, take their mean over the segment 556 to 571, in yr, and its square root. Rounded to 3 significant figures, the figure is 121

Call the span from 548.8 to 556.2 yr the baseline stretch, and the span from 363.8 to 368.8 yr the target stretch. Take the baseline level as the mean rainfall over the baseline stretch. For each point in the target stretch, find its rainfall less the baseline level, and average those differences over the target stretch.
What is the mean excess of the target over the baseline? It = -16.4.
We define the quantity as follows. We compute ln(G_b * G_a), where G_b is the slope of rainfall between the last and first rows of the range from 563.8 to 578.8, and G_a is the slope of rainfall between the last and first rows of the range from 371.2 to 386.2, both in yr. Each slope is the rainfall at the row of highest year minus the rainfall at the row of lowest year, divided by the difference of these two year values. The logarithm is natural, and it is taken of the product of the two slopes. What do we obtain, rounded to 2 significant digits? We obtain -1.9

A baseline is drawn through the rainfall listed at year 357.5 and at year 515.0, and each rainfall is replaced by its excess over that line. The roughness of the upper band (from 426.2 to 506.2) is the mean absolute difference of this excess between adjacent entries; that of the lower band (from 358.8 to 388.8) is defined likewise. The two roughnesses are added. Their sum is 7.9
